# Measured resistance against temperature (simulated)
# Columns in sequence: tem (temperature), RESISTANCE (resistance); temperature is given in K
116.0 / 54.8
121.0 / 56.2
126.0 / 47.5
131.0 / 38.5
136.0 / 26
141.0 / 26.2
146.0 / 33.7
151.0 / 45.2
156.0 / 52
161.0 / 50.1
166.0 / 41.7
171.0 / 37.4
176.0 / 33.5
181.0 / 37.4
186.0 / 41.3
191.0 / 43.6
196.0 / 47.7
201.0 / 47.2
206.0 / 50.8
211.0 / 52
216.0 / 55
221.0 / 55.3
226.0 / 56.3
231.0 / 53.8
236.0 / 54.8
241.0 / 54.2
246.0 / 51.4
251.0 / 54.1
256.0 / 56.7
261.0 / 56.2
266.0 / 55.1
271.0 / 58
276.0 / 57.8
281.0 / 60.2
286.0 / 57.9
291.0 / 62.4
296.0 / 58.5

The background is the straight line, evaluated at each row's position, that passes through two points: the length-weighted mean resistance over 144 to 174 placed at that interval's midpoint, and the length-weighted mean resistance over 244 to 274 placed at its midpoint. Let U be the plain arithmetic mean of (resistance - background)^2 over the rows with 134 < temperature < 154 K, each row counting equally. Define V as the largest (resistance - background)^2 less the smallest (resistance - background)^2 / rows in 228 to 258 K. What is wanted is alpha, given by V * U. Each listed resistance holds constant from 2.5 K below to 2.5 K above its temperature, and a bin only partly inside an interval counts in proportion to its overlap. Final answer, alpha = 721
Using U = 128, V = 6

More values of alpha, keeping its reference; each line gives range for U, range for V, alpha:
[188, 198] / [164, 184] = 871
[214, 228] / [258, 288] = 105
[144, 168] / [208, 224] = 703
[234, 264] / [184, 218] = 70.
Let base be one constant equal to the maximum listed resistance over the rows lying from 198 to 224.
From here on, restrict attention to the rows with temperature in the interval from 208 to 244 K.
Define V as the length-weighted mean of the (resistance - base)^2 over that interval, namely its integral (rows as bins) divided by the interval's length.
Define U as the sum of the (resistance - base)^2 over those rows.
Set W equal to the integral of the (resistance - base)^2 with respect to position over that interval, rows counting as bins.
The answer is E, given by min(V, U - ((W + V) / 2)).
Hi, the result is -34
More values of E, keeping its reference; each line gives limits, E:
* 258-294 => -153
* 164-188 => -2302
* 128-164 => -4134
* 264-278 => -21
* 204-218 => -47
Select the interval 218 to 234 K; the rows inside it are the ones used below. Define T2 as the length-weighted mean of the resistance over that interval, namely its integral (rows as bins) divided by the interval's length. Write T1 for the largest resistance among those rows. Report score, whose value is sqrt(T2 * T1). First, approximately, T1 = 56.3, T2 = 55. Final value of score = 56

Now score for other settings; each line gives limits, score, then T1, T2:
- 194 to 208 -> 50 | 50.8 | 49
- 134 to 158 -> 44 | 52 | 37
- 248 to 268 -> 56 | 56.7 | 55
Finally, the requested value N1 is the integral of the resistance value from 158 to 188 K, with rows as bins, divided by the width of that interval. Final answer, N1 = 40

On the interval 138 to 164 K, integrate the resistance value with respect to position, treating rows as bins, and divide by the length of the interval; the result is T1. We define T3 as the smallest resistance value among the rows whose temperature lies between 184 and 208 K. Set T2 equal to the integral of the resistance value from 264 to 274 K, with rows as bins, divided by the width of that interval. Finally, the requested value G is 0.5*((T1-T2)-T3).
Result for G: -28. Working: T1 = 41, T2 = 57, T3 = 41.3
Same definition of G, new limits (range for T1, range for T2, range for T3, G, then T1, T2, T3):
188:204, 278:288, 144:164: -23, 46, 59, 33.7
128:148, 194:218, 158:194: -26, 31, 51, 33.5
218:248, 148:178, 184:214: -15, 54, 43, 41.3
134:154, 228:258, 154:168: -31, 33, 54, 41.7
